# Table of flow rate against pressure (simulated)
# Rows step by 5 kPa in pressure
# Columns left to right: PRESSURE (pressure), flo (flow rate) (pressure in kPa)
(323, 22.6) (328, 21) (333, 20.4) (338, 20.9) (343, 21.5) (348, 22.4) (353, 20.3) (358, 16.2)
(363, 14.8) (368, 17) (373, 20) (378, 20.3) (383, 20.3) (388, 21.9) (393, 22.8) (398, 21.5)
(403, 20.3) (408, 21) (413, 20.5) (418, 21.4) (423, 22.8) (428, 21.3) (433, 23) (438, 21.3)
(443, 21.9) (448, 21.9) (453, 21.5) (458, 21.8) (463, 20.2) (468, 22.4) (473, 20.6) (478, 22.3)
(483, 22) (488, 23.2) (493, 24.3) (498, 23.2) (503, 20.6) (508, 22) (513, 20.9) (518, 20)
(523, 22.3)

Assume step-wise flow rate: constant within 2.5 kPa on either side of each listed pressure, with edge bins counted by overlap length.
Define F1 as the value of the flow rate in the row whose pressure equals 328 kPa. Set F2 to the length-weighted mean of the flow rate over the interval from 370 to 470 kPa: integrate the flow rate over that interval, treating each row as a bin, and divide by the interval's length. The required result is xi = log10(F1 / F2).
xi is -0.008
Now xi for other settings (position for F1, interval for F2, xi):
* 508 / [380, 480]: 0.009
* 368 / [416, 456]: -0.110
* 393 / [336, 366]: 0.073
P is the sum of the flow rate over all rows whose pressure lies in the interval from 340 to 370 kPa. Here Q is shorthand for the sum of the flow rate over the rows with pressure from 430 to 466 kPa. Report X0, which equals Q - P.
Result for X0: 39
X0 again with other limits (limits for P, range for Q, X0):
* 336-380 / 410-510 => 265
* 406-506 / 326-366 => -280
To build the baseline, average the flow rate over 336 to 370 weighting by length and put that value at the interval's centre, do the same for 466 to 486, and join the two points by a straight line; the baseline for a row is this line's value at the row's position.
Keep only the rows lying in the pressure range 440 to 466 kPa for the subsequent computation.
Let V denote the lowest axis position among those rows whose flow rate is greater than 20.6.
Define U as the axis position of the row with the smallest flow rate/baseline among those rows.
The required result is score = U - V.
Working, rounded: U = 463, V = 443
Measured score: 20 kPa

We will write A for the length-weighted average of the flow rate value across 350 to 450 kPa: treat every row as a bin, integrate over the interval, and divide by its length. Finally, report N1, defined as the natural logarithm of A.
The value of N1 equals 3.02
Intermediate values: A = 20.5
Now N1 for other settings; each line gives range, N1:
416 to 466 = 3.08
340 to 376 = 2.94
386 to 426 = 3.07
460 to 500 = 3.10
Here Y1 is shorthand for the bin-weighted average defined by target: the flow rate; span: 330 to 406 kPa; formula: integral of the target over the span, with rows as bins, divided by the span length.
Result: 20.1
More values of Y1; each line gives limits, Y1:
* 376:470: 21.5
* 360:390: 19.0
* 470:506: 22.3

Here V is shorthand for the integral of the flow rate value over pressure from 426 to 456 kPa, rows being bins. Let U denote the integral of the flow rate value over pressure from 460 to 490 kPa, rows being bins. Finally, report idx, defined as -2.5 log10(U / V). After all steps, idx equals 0.00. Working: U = 653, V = 655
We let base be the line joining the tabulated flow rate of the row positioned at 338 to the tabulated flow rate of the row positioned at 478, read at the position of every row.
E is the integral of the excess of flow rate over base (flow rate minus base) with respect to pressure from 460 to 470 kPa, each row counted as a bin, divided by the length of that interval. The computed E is -0.90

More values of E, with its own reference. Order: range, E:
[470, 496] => 0.14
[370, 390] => -0.82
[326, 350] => 0.32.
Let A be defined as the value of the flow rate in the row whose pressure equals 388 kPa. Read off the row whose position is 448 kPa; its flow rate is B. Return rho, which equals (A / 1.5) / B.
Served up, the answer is 0.667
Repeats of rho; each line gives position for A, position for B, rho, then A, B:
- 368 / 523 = 0.508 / 17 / 22.3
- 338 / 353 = 0.686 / 20.9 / 20.3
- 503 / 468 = 0.613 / 20.6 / 22.4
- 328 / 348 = 0.625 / 21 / 22.4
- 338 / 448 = 0.636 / 20.9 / 21.9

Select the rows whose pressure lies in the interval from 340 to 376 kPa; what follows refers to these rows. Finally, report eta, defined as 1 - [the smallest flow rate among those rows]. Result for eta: -13.8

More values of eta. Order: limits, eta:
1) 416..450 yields -20.3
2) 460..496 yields -19.2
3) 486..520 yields -19.0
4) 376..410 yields -19.3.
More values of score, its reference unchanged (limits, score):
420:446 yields 15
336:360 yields 20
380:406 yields 15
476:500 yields 5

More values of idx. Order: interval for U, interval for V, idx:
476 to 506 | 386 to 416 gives -0.06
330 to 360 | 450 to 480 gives 0.06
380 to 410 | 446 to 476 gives 0.01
